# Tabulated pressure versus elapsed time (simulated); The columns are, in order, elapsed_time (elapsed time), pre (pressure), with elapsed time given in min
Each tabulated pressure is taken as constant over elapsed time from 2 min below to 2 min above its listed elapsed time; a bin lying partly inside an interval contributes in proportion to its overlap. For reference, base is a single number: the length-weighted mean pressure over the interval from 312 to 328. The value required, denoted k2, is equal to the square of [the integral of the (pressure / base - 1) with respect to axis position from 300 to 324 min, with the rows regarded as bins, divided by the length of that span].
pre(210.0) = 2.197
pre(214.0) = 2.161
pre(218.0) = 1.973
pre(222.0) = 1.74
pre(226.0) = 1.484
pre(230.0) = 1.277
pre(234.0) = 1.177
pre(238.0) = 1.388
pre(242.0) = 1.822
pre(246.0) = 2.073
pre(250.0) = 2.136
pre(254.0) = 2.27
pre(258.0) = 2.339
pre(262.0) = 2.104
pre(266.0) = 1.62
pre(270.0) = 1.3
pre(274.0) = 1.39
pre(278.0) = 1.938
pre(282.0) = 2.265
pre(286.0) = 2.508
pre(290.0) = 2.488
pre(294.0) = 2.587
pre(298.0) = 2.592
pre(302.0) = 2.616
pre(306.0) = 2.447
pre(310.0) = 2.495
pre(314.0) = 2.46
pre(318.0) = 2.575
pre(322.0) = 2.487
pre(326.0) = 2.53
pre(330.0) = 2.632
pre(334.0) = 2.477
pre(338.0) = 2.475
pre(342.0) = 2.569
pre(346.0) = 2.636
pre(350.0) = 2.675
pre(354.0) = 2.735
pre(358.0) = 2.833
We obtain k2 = 0.00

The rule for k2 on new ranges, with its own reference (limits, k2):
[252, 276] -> 0.07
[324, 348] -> 0.00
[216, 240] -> 0.16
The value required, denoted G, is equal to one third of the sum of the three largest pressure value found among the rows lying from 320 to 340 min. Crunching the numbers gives 2.5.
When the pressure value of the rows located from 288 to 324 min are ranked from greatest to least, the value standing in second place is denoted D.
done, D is 2.592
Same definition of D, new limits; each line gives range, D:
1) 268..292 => 2.488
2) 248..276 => 2.27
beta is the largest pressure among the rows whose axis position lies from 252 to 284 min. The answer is 2.339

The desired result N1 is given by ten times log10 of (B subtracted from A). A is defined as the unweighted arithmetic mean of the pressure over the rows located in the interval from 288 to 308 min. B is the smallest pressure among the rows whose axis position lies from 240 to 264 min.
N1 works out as -1.4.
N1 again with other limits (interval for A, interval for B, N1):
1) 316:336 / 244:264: -3.3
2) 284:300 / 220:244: 1.4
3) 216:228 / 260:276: -3.6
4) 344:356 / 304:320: -6.3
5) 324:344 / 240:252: -1.5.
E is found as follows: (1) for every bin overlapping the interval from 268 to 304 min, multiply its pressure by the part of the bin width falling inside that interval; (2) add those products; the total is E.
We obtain 79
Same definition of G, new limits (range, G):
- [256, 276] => 2.0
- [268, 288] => 2.2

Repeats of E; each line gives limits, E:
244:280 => 69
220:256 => 61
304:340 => 90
